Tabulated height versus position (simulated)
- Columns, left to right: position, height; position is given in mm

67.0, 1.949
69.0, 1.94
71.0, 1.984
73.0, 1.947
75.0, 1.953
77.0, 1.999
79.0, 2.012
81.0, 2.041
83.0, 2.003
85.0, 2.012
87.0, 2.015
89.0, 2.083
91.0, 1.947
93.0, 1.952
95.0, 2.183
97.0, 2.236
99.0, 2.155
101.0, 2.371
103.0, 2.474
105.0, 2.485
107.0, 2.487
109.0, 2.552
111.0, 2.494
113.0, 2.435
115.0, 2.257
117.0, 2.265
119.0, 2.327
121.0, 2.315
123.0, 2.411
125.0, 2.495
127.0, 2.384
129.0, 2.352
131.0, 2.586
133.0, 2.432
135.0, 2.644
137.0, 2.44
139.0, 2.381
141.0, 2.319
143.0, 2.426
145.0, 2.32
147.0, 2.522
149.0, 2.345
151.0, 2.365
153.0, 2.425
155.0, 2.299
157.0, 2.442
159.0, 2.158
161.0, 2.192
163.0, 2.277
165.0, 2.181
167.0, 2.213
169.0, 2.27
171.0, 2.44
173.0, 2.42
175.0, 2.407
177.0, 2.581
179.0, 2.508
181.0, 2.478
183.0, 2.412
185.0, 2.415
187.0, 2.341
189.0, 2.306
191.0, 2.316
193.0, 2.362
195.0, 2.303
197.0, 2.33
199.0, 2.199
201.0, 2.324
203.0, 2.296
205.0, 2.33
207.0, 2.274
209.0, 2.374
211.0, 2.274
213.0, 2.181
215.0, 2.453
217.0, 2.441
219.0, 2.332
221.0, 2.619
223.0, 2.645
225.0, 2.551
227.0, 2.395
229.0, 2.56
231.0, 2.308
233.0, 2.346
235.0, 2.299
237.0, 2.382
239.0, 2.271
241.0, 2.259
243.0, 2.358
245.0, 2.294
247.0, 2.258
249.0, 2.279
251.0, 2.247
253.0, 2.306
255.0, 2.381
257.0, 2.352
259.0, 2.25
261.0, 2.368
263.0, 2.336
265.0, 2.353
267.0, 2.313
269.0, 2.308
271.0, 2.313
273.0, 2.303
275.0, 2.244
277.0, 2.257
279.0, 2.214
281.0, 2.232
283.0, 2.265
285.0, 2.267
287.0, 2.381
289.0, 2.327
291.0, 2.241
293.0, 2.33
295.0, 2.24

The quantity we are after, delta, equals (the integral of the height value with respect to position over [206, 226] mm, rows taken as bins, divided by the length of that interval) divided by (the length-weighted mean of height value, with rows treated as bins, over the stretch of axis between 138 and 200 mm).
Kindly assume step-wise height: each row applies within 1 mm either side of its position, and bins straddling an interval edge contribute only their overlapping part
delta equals 1.026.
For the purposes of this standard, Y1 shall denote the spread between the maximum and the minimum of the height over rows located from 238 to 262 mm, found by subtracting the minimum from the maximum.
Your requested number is 0.13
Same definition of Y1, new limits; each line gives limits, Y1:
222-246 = 0.39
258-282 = 0.15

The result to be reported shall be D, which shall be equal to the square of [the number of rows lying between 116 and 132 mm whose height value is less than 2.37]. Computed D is 16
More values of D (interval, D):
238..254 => 64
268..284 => 64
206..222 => 16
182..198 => 36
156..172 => 36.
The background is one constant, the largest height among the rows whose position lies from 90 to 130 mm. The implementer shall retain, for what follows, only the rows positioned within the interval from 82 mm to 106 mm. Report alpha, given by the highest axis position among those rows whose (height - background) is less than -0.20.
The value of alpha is 99.0 mm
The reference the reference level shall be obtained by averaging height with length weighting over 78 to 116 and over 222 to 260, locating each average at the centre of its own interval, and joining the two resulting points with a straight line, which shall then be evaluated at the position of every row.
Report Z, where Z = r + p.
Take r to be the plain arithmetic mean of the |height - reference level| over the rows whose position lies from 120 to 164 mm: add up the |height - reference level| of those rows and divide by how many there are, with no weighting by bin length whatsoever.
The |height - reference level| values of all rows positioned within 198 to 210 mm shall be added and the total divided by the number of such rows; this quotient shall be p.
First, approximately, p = 0.04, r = 0.145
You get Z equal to 0.19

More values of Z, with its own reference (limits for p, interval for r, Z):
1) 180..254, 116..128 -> 0.20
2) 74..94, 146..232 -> 0.31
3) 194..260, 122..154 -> 0.25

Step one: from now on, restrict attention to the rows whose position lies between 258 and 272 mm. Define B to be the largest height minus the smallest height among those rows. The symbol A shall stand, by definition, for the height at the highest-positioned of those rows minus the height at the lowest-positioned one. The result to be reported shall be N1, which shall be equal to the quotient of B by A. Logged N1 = 2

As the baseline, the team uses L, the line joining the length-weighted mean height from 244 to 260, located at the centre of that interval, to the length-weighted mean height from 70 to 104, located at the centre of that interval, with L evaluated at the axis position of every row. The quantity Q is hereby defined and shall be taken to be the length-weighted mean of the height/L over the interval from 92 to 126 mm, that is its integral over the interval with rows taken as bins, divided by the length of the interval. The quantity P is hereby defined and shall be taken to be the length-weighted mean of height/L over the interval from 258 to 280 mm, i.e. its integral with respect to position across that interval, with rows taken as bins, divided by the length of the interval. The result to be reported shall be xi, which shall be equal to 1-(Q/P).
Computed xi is -0.12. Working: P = 0.99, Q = 1.112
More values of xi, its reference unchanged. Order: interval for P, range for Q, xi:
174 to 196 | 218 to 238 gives 0.01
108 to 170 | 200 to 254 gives 0.06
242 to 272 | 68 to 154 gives -0.07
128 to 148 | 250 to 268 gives 0.11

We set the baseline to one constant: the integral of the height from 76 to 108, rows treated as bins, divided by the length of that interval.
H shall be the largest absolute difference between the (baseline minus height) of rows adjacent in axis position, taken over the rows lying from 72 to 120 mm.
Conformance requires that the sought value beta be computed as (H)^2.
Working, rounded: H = 0.23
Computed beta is 0.053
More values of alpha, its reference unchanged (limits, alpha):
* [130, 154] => 149.0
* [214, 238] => 235.0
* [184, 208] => 207.0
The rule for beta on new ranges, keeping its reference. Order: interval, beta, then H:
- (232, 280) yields 0.014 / 0.12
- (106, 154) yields 0.055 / 0.23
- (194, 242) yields 0.082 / 0.29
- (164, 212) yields 0.030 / 0.17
